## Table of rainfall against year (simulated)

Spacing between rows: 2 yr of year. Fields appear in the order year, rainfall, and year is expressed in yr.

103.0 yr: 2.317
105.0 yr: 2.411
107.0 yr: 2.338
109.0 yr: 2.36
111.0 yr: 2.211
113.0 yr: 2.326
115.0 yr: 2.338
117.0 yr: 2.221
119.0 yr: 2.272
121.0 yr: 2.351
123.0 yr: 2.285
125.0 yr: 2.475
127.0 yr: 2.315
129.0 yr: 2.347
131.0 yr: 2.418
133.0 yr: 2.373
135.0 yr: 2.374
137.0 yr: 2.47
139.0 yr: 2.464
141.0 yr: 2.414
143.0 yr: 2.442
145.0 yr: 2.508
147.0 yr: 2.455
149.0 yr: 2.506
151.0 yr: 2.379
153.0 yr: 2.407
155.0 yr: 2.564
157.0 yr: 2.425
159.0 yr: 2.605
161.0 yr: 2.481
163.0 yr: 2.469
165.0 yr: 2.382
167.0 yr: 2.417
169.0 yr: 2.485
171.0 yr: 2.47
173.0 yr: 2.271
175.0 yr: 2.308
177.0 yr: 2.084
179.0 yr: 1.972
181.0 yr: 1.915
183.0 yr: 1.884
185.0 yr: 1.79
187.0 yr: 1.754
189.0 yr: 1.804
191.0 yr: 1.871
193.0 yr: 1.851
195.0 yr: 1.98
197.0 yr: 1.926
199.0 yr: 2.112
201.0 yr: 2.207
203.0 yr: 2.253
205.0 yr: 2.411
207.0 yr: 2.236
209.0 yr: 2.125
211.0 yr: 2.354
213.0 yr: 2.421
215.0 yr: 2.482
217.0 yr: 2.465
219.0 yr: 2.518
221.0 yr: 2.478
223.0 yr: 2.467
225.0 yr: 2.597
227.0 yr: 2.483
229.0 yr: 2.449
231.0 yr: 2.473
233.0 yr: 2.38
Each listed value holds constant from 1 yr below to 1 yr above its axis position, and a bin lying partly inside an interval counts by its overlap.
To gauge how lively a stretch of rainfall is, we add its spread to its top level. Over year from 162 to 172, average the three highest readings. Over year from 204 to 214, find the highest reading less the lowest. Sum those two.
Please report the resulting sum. 2.77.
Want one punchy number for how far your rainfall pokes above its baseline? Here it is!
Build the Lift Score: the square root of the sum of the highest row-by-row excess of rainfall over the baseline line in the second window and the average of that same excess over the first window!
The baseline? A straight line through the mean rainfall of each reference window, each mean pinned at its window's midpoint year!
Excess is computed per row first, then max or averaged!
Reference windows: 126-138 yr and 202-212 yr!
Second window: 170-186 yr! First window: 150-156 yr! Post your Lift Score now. 0.49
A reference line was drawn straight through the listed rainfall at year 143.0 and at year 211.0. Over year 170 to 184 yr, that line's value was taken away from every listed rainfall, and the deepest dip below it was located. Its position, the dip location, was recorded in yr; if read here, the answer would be 183.0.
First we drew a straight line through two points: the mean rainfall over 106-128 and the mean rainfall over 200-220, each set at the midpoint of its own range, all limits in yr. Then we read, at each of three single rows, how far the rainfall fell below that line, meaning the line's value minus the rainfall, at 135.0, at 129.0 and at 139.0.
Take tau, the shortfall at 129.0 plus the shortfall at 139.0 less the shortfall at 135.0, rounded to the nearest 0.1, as -0.1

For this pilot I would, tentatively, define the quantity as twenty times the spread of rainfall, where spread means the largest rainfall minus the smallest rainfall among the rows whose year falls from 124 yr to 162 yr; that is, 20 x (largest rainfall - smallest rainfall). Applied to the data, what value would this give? 5.8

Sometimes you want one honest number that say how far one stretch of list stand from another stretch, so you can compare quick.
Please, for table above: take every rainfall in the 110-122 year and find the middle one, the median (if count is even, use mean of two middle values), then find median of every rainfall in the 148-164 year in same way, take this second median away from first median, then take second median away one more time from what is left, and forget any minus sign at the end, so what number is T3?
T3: 2.7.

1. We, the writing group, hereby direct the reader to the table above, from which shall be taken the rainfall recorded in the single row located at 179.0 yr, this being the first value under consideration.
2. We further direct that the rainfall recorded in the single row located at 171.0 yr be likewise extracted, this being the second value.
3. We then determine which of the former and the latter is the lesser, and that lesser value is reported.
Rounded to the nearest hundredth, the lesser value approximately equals 1.97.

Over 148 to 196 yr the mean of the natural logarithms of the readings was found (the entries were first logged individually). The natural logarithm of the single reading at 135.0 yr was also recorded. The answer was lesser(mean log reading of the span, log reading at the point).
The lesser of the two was 0.785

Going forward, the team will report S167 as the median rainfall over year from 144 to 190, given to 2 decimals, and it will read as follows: 2.41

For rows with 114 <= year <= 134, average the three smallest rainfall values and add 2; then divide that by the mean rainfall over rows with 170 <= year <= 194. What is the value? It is 2.13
